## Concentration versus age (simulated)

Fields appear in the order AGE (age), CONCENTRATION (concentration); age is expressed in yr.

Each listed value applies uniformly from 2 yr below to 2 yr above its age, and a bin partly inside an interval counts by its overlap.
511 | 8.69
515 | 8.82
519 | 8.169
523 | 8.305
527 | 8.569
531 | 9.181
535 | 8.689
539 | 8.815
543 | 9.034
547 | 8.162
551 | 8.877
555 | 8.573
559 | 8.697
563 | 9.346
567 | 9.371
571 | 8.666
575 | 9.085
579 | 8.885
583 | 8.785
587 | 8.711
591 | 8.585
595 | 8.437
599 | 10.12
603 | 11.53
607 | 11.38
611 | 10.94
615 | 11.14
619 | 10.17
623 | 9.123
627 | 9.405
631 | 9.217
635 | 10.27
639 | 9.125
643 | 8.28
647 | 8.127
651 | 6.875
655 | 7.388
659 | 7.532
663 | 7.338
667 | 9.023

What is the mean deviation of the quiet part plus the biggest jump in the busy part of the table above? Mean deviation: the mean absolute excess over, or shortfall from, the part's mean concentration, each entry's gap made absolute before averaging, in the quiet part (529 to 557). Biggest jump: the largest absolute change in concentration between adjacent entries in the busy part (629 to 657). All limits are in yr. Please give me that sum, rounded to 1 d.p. 1.5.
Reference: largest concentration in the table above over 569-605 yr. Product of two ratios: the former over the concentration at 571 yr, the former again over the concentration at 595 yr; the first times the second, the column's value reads 1.8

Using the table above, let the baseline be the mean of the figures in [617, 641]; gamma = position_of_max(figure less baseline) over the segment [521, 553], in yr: 531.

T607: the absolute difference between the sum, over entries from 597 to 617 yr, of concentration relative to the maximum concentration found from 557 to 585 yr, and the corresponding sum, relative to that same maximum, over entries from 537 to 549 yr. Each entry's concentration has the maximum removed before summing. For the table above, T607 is 10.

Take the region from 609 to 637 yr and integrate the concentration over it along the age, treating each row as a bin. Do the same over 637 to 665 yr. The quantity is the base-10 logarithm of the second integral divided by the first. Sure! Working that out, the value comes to -0.11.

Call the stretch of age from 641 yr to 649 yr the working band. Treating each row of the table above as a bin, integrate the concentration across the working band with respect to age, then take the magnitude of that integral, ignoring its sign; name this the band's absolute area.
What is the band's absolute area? 66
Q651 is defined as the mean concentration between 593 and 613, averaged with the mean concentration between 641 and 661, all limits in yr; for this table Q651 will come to 9.1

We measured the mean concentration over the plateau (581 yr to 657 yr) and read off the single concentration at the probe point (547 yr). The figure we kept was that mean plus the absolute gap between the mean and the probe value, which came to 10.5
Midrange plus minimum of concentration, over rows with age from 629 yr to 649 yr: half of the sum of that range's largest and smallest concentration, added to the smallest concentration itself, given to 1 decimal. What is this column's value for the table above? 17.3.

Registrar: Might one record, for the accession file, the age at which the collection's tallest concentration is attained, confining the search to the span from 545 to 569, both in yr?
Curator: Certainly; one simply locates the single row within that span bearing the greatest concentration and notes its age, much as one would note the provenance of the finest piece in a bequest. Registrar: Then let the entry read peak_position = 567 yr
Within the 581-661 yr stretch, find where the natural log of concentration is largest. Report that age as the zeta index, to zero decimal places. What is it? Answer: 603 yr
